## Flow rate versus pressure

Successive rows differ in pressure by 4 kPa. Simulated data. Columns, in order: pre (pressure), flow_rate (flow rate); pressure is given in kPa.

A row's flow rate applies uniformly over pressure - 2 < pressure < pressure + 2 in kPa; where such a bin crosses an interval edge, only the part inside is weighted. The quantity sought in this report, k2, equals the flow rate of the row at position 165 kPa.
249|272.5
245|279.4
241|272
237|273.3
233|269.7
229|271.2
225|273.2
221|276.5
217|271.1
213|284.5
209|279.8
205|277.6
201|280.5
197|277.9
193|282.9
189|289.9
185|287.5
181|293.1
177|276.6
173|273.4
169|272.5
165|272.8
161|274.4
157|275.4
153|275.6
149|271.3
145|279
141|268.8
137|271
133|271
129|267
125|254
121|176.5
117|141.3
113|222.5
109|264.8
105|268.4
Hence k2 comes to 272.8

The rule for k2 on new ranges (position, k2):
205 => 277.6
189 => 289.9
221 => 276.5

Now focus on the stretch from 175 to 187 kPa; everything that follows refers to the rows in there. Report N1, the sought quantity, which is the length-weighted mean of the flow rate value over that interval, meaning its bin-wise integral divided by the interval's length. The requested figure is 286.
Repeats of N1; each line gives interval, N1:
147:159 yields 274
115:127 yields 191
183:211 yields 282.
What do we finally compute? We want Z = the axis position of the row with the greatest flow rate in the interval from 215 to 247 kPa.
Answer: 245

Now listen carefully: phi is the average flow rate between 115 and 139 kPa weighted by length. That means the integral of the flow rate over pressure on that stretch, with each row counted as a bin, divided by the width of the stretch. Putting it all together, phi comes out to 230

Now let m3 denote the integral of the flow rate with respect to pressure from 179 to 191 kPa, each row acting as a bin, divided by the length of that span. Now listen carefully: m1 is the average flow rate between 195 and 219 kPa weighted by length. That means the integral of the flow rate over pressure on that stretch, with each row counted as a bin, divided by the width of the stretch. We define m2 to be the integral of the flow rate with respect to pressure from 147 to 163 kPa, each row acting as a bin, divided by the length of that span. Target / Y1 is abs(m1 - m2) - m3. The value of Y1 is -286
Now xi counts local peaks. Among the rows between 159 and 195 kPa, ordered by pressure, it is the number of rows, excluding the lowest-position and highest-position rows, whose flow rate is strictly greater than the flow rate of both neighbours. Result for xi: 2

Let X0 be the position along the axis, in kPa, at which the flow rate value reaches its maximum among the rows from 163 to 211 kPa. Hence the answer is 181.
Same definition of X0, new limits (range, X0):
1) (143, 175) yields 145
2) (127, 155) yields 145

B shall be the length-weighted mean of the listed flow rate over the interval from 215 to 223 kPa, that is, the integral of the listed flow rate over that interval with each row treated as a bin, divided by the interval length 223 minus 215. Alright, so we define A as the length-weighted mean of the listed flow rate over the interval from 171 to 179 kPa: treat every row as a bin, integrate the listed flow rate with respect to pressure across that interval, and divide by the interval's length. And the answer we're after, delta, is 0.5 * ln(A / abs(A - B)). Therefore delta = 2.7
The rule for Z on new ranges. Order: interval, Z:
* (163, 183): 181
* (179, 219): 181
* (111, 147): 145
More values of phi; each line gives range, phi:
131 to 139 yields 271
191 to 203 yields 280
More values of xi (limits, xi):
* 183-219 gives 3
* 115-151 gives 1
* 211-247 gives 2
